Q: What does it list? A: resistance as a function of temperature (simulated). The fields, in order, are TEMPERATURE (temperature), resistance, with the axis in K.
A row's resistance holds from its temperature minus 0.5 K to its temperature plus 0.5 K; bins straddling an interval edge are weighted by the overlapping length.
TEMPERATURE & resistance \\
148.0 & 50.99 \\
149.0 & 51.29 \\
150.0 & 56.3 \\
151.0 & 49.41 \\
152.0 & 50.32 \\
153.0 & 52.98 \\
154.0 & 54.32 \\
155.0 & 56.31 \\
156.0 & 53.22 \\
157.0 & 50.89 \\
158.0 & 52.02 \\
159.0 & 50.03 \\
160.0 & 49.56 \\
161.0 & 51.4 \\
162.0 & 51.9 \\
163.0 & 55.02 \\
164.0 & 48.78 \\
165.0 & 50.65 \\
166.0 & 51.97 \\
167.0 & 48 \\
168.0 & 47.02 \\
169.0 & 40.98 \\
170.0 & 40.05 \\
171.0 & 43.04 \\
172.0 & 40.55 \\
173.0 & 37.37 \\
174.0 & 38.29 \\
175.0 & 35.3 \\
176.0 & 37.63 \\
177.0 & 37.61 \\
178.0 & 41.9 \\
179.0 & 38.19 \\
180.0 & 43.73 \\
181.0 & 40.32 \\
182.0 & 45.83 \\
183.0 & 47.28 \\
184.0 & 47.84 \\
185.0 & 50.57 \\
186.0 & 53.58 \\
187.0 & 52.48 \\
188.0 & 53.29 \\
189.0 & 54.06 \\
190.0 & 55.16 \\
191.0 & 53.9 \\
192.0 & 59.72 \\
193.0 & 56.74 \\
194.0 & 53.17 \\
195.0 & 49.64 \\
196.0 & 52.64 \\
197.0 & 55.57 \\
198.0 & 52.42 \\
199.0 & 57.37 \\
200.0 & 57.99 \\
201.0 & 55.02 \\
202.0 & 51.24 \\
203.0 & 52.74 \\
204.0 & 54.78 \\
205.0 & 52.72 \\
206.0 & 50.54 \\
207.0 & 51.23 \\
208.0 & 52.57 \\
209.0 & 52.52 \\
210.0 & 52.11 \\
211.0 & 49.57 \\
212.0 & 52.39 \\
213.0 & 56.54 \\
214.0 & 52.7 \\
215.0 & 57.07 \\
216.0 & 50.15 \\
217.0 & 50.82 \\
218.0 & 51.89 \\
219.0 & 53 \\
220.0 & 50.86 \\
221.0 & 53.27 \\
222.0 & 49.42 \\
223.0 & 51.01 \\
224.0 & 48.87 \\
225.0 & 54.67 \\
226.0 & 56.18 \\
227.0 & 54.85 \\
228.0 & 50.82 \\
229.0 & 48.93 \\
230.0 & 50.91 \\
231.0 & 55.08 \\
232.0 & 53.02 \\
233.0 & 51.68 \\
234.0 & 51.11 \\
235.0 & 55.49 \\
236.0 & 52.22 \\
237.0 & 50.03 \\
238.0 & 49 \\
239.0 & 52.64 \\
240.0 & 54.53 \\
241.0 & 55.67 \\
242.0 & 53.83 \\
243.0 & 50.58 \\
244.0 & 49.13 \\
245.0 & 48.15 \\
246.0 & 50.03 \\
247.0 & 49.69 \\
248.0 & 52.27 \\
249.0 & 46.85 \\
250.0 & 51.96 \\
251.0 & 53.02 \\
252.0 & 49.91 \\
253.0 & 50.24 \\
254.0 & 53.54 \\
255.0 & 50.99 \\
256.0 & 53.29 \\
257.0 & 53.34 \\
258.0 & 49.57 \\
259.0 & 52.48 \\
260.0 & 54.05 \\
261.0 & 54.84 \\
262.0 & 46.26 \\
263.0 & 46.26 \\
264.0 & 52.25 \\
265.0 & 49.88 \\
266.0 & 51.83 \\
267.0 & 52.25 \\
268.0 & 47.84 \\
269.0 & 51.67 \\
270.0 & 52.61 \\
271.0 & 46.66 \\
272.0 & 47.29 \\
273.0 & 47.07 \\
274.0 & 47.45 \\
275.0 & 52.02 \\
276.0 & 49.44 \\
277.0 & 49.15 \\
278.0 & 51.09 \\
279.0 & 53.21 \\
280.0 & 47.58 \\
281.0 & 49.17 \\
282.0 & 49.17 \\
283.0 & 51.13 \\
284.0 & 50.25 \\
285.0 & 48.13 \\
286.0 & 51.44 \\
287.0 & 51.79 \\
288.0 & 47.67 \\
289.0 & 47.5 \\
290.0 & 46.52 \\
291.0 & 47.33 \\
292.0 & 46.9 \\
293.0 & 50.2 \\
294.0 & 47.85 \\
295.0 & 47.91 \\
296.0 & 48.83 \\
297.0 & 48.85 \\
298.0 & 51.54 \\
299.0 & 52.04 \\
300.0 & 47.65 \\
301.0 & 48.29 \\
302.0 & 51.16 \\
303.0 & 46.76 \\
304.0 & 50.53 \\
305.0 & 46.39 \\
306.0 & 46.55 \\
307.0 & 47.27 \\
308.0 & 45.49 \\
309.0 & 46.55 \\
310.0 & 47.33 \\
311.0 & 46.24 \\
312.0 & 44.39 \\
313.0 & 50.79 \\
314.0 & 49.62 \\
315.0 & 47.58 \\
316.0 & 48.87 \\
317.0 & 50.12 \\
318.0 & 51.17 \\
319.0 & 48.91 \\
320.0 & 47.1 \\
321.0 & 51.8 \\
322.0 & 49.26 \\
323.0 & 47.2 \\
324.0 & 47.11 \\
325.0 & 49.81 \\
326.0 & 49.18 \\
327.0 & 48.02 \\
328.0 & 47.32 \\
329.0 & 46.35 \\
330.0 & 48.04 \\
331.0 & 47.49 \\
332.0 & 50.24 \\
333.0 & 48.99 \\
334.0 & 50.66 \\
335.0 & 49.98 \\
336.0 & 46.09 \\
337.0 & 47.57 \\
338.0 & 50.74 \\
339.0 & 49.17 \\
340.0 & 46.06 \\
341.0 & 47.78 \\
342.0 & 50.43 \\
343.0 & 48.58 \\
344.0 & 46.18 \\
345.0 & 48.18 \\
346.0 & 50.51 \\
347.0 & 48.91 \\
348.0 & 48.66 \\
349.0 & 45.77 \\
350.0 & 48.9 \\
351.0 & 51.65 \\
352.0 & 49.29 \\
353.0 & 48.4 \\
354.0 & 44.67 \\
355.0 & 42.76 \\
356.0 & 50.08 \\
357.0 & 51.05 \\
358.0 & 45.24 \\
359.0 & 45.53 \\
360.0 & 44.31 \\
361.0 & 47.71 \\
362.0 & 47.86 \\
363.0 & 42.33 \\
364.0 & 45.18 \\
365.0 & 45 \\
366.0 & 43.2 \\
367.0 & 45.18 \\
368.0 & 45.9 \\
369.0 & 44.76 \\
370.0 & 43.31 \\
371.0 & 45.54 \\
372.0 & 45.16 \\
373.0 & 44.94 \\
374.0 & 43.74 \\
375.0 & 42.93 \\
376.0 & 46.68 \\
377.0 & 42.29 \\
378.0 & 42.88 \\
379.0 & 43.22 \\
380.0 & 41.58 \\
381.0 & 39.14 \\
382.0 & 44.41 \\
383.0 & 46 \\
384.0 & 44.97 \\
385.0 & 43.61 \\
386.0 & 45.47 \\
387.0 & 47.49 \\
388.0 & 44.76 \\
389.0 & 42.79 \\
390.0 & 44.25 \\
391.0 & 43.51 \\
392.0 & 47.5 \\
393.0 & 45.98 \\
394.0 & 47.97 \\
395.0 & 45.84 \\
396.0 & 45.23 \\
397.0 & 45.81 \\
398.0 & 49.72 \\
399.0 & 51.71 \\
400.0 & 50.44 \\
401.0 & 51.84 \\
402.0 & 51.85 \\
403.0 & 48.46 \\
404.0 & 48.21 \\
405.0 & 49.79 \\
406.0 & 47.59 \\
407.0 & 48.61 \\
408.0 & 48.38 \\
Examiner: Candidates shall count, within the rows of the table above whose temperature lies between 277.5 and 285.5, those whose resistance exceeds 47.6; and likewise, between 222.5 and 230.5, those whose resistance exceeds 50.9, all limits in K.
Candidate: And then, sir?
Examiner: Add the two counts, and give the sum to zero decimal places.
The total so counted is 12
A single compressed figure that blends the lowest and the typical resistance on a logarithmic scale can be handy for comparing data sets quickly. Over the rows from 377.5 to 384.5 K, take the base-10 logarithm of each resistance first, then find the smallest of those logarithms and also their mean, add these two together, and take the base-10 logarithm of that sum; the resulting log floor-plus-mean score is 0.509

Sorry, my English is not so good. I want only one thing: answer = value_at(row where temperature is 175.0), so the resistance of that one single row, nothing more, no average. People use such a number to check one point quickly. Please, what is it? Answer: 35.3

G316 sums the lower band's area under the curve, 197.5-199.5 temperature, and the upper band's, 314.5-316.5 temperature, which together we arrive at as 206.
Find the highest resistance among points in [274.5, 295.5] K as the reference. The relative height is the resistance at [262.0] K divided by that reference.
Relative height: 0.87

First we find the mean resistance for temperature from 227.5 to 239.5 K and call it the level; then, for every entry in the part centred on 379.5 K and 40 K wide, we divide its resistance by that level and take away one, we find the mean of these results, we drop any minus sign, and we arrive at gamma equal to 0.130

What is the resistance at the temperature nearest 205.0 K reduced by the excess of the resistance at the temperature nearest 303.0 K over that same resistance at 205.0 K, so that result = 59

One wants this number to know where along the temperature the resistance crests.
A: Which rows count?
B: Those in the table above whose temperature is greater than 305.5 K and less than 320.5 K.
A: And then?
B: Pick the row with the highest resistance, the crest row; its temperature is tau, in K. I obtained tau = 318.0 K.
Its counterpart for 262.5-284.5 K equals 279.0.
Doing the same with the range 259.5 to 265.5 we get 261.0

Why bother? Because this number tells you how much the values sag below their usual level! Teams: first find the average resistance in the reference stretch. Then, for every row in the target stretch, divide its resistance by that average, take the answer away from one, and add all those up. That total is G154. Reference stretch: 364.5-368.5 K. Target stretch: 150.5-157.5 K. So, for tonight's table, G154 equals -1.2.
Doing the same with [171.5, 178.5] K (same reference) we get 1.0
